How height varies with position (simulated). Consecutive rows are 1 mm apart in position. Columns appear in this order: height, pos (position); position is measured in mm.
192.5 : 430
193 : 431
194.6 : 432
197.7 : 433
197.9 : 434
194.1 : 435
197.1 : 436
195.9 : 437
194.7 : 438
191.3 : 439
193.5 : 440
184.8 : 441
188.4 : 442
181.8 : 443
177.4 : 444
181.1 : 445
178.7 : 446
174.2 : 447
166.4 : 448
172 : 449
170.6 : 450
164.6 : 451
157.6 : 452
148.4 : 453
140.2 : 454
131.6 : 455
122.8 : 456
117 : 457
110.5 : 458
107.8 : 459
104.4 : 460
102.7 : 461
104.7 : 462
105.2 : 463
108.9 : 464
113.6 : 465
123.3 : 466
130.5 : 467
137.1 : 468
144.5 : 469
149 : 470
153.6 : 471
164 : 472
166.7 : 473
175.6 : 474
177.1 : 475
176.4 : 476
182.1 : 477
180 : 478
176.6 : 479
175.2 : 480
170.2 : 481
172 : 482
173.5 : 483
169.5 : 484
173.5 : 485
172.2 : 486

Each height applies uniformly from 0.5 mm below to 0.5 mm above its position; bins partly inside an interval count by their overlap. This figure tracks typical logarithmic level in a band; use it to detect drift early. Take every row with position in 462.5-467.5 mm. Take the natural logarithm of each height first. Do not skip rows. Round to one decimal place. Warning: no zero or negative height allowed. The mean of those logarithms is 4.8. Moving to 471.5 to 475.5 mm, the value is 5.1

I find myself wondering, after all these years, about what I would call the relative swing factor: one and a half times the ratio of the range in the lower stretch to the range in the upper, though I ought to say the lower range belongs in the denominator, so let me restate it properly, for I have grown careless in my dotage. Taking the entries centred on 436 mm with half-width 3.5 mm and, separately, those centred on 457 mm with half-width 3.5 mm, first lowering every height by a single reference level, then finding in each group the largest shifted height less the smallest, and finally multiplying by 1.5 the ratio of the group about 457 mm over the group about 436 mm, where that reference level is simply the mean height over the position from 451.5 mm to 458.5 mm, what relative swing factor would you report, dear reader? 8.1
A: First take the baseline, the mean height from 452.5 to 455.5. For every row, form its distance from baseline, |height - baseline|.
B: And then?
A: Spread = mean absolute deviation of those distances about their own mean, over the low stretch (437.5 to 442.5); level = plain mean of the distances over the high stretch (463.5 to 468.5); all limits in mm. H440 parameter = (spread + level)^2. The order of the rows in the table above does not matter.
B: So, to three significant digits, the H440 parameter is 422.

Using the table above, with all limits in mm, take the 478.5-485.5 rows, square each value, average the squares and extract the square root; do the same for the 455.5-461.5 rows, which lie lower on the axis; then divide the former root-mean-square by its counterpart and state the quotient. 1.56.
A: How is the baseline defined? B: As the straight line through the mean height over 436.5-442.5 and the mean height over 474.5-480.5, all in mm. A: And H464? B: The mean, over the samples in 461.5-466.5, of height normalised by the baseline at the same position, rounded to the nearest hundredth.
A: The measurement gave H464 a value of 0.61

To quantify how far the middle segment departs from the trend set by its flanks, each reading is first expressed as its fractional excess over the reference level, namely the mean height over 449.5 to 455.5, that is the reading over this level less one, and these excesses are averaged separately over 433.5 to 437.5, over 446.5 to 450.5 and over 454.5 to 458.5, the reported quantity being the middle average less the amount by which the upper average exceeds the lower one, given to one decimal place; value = 0.6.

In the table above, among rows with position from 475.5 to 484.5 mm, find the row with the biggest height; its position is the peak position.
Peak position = 477 mm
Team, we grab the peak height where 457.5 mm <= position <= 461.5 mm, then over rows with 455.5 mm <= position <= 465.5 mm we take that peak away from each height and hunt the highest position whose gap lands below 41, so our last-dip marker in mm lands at 465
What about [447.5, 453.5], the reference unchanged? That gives 453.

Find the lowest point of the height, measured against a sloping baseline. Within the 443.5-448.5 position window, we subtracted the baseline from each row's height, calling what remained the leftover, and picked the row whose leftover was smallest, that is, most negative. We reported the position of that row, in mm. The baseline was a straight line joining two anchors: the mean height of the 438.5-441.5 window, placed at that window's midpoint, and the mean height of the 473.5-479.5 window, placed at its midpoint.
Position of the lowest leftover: 448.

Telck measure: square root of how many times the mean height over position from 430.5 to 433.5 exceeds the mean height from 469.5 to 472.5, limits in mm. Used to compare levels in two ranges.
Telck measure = 1.12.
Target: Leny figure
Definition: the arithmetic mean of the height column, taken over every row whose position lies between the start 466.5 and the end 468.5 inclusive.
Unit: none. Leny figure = 134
